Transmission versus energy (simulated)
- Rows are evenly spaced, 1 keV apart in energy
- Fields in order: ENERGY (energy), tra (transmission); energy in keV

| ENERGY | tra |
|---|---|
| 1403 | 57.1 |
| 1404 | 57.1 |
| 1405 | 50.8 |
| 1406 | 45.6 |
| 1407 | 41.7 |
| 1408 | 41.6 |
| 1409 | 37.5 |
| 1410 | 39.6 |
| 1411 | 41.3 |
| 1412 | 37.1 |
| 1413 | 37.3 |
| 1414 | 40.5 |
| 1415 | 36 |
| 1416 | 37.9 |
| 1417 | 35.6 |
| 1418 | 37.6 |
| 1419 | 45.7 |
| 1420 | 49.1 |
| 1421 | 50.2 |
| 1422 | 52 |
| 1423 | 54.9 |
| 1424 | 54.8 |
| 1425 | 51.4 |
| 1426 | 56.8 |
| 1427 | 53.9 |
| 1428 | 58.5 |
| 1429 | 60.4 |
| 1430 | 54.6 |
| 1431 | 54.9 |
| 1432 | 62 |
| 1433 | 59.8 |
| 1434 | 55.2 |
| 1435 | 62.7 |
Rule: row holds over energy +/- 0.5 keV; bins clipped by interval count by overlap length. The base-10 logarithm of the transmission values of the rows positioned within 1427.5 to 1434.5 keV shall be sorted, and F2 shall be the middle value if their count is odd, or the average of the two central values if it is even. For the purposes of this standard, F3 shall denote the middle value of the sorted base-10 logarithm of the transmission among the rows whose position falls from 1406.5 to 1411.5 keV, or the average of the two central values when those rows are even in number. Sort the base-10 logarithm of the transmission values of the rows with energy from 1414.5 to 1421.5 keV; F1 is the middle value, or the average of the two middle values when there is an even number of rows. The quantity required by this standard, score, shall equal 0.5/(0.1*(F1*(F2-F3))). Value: 20.9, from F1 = 1.58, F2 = 1.77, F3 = 1.62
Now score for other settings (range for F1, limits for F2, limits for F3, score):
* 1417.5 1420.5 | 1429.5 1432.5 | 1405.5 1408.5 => 25.2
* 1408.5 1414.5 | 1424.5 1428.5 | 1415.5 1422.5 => 38.0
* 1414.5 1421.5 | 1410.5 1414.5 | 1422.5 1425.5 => -21.2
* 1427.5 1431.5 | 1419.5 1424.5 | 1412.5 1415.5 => 19.8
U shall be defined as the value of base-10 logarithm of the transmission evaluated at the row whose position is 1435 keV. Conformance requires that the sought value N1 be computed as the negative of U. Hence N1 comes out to -1.80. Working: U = 1.80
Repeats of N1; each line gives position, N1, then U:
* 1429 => -1.78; 1.78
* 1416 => -1.58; 1.58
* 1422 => -1.72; 1.72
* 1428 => -1.77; 1.77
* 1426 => -1.75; 1.75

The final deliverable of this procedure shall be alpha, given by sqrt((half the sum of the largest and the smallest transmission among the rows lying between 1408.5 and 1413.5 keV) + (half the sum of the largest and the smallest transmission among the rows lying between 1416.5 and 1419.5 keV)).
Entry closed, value 8.9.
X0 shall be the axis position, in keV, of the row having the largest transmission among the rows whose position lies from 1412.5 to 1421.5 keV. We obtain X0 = 1421 keV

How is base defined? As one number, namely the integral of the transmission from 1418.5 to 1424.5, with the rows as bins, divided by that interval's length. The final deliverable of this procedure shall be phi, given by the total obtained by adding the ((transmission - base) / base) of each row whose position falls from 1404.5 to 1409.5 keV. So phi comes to -0.8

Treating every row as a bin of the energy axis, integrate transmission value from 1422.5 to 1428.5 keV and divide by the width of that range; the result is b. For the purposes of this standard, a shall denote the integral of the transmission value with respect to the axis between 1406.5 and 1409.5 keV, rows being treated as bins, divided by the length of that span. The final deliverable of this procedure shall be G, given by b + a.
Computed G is 95.3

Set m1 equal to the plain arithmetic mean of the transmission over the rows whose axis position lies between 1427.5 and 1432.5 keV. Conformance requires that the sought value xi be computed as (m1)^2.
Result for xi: 3373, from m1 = 58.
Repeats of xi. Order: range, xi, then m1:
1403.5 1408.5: 2243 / 47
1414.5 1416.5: 1365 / 37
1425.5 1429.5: 3295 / 57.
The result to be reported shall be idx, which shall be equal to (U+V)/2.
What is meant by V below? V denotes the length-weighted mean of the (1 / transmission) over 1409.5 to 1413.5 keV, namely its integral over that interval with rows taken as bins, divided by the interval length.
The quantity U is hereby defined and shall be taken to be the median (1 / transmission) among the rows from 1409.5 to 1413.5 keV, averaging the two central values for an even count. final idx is 0.026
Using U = 0.0260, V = 0.026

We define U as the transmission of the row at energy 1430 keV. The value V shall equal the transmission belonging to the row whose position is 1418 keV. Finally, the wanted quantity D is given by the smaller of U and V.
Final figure 38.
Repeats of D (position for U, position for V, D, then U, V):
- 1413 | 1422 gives 37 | 37.3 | 52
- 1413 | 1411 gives 37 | 37.3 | 41.3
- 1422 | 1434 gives 52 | 52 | 55.2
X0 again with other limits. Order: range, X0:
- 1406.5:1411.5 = 1407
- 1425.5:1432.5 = 1432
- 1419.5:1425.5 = 1423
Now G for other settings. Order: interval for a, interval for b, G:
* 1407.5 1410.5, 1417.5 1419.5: 81.2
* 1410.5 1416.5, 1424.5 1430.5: 94.3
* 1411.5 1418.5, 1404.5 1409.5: 80.9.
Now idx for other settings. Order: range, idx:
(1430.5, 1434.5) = 0.017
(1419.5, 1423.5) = 0.020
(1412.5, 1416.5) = 0.027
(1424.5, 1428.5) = 0.018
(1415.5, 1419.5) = 0.026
